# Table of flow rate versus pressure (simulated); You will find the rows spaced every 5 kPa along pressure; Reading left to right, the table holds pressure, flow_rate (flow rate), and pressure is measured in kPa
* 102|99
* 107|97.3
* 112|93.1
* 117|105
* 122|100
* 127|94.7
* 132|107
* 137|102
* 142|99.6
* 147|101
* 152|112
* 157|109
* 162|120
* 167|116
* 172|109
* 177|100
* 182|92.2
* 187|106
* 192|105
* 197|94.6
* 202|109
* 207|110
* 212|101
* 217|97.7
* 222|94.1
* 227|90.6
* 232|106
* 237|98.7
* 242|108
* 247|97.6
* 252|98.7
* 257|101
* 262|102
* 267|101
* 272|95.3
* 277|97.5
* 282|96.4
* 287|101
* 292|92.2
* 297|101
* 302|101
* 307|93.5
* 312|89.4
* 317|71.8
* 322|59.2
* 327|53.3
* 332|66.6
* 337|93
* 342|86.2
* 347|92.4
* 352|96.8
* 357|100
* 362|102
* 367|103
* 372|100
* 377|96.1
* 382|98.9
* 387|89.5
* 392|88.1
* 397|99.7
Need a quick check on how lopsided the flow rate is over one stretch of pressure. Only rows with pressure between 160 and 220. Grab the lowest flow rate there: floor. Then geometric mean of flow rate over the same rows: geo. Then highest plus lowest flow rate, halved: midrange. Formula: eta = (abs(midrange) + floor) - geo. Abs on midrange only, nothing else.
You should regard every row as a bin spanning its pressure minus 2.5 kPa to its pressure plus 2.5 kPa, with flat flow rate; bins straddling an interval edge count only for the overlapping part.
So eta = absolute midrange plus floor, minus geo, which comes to 94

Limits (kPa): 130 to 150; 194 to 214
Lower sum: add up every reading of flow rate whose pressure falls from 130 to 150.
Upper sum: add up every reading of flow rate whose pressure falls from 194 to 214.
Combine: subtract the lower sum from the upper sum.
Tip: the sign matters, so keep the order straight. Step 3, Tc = 5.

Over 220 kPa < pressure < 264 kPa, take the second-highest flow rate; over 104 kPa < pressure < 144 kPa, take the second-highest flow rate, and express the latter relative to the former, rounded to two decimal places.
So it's 0.99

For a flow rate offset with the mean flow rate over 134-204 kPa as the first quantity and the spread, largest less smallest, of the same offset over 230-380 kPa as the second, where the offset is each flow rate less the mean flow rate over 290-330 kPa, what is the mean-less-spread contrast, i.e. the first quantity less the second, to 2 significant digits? -32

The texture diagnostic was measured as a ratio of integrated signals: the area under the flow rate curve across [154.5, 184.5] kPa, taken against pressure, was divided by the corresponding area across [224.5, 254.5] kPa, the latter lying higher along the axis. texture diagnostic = 1.08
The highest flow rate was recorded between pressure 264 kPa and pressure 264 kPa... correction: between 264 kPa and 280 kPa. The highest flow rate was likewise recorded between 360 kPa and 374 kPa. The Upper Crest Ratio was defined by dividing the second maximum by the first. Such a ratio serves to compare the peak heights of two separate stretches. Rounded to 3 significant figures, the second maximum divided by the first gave 1.02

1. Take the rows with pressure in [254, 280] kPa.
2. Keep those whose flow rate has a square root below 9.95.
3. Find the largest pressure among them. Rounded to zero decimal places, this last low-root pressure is 277 kPa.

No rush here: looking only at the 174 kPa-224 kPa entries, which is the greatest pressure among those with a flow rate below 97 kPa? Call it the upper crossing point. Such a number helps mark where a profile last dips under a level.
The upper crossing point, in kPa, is 222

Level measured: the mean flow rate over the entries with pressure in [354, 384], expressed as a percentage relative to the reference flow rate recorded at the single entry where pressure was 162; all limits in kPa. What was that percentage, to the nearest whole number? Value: 83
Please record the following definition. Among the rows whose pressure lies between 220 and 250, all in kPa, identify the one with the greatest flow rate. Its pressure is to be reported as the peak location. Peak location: 242 kPa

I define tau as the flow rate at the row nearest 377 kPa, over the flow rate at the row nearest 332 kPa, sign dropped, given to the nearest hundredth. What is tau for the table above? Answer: 1.44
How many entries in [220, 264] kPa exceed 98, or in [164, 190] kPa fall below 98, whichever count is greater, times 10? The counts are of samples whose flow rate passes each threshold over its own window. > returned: 60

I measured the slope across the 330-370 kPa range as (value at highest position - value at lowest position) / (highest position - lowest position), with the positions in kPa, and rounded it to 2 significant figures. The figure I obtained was 1.0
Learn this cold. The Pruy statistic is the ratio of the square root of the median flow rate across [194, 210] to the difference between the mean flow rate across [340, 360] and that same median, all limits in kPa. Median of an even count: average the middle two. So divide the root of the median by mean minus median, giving -0.7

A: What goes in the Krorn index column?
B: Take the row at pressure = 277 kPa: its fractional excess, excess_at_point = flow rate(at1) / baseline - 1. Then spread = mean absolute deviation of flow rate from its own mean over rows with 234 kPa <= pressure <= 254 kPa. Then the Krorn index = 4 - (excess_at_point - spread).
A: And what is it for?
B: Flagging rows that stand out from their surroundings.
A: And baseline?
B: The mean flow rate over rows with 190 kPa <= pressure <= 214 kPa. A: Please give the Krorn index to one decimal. 7.7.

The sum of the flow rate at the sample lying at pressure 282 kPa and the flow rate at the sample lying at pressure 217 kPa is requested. 194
